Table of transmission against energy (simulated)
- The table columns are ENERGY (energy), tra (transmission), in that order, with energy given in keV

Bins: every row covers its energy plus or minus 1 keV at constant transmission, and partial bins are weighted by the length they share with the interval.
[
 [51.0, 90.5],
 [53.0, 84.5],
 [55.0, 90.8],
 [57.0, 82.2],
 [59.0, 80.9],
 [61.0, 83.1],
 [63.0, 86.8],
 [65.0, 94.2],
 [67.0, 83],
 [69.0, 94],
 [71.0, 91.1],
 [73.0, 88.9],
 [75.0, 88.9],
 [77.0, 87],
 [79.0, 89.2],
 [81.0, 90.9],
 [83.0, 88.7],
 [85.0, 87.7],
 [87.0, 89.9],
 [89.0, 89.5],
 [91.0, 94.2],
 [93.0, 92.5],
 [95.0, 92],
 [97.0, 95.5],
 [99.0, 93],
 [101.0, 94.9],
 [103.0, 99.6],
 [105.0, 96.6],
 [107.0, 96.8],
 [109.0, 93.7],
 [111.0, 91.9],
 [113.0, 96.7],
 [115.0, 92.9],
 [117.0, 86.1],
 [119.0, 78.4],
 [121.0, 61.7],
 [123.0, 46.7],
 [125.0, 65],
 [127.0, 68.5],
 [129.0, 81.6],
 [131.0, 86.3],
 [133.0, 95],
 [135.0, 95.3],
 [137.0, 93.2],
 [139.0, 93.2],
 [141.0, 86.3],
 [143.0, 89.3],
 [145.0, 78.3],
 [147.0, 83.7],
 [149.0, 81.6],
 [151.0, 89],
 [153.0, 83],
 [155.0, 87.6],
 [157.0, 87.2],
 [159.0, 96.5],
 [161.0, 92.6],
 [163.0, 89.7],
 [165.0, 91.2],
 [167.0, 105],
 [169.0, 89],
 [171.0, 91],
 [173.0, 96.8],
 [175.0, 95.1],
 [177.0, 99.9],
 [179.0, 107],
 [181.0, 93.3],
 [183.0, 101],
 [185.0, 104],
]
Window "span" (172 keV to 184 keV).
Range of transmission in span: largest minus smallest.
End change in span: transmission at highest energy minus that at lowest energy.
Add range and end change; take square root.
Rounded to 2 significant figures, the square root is 4.2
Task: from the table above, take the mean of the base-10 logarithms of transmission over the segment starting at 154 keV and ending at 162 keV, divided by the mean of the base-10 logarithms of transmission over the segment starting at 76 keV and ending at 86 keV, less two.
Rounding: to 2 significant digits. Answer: -0.99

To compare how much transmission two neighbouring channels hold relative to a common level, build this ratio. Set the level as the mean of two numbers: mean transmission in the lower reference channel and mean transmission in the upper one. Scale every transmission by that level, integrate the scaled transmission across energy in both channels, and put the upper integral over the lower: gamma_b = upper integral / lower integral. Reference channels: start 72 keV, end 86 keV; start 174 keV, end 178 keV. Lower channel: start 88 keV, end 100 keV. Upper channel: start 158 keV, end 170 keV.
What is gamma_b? 1.01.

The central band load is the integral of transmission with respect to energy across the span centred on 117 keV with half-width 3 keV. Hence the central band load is 515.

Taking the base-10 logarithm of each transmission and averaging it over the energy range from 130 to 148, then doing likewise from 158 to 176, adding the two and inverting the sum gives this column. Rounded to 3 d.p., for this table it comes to 0.255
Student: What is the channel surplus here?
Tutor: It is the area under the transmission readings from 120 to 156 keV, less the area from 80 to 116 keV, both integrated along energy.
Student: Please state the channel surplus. -423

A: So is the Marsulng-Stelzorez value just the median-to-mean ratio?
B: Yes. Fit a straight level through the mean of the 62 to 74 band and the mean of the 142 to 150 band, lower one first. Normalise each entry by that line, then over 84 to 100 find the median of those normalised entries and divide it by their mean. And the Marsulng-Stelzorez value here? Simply 1.01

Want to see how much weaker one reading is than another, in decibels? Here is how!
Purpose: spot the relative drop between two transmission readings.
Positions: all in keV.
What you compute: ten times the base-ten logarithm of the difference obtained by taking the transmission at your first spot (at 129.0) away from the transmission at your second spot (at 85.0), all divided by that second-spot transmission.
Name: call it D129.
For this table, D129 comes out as -12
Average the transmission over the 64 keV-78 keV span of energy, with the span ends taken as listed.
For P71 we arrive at 90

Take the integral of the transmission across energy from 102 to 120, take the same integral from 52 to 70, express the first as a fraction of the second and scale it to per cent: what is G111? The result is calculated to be 107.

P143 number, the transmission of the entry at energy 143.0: 89.3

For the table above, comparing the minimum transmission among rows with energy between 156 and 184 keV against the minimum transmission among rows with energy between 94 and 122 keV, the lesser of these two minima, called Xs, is 62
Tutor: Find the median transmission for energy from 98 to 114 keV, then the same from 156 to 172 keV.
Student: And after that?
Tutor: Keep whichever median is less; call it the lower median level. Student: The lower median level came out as 91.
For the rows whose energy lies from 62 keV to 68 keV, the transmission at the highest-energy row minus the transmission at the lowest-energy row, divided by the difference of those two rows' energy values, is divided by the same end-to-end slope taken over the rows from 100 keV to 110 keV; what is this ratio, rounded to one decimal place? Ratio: 6.3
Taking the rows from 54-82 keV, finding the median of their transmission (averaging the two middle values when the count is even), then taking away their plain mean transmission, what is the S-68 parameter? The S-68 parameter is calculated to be 1.0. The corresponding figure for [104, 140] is 8.0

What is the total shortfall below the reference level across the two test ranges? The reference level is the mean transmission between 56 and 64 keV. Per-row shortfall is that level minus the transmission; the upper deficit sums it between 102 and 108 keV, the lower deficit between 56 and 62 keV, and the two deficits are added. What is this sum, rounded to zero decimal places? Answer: -40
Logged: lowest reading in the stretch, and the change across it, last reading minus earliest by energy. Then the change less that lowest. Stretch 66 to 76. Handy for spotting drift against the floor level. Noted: -77.1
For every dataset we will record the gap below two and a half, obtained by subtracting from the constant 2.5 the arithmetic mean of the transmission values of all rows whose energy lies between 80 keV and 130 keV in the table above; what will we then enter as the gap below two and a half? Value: -84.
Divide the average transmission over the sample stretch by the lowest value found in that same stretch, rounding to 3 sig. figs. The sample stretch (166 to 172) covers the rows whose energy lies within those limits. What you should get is 1.07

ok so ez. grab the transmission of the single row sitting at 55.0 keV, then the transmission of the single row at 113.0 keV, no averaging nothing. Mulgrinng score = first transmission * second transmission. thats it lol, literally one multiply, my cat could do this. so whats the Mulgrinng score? 8780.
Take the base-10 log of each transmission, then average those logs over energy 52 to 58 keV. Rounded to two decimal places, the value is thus 1.93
